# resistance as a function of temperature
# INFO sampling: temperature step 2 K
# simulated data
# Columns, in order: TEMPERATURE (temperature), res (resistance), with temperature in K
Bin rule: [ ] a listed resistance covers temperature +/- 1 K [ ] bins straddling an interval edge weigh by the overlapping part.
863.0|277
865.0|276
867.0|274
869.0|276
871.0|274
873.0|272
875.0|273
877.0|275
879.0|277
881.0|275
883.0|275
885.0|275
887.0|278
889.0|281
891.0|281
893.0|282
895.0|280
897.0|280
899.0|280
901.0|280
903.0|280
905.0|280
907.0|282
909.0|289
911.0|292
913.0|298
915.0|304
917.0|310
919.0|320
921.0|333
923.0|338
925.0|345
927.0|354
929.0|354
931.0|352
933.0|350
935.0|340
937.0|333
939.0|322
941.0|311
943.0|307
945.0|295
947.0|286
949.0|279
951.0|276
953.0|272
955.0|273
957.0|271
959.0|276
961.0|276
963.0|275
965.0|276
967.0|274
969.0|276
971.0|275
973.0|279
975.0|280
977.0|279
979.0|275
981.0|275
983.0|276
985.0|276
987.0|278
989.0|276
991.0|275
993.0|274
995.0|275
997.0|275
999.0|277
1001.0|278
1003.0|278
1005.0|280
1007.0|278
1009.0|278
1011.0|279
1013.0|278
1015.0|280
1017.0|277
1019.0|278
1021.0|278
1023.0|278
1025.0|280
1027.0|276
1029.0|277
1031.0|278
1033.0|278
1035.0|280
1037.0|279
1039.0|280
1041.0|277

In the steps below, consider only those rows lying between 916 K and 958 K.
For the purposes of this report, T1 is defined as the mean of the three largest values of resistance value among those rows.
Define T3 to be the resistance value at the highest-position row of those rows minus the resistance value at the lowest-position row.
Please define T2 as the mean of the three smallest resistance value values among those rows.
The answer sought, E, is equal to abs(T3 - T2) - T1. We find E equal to -42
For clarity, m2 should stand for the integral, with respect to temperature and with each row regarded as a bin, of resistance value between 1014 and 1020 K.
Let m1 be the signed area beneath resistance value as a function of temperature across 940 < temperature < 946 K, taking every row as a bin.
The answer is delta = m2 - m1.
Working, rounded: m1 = 1826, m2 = 1670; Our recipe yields -156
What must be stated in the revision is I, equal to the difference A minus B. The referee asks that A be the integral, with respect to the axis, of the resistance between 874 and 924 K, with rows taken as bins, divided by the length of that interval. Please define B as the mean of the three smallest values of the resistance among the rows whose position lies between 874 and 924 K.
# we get 14.4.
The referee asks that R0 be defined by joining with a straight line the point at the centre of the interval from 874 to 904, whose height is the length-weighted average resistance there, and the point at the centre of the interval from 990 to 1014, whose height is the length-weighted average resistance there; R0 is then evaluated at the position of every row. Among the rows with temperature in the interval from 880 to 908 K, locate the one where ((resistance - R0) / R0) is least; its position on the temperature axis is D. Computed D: 881.0 K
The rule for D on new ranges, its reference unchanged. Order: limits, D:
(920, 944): 943.0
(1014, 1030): 1027.0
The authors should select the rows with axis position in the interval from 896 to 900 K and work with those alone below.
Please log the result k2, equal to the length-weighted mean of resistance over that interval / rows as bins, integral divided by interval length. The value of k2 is 280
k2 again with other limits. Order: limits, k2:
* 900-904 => 280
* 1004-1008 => 279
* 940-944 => 309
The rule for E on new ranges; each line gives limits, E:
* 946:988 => -2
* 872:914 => -46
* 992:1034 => -9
